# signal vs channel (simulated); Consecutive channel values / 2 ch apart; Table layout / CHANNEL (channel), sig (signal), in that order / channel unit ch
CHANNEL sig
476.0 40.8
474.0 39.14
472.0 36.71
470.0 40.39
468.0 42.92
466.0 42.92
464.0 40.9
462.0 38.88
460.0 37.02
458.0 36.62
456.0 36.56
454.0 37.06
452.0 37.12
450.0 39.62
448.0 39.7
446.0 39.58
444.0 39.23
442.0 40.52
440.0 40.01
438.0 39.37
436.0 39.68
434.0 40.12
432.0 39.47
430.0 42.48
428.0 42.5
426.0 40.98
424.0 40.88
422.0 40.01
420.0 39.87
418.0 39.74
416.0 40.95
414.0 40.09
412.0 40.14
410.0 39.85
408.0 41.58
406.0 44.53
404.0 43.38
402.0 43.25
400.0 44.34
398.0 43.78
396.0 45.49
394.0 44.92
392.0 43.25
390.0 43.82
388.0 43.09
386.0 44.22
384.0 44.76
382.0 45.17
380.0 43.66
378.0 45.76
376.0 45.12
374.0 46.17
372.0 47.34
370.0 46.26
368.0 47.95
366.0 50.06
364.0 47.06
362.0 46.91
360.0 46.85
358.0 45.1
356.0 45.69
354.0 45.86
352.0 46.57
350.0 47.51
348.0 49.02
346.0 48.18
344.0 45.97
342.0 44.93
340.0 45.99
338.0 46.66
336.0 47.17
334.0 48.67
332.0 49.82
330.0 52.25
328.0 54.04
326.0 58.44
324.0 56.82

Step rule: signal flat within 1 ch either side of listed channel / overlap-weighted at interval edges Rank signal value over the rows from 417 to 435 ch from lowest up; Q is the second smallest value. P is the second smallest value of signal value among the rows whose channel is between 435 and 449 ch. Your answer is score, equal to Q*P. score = 1565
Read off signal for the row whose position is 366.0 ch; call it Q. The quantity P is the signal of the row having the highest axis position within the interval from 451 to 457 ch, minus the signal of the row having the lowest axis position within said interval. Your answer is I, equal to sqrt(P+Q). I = 7.04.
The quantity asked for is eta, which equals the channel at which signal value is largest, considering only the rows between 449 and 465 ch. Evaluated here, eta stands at 464.0 ch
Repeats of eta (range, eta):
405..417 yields 406.0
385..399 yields 396.0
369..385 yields 372.0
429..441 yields 430.0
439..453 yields 442.0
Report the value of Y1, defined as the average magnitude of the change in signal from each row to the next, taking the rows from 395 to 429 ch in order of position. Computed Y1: 0.91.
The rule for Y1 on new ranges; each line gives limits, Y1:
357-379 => 1.27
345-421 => 1.04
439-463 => 0.70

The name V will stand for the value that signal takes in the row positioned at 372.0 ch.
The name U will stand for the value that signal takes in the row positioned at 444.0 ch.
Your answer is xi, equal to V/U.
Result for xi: 1.21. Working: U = 39.23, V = 47.34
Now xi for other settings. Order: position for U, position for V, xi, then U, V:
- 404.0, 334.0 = 1.12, 43.38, 48.67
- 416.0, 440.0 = 0.98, 40.95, 40.01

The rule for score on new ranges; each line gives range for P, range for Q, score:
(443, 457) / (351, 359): 1693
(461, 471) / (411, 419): 1619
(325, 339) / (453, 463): 1727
